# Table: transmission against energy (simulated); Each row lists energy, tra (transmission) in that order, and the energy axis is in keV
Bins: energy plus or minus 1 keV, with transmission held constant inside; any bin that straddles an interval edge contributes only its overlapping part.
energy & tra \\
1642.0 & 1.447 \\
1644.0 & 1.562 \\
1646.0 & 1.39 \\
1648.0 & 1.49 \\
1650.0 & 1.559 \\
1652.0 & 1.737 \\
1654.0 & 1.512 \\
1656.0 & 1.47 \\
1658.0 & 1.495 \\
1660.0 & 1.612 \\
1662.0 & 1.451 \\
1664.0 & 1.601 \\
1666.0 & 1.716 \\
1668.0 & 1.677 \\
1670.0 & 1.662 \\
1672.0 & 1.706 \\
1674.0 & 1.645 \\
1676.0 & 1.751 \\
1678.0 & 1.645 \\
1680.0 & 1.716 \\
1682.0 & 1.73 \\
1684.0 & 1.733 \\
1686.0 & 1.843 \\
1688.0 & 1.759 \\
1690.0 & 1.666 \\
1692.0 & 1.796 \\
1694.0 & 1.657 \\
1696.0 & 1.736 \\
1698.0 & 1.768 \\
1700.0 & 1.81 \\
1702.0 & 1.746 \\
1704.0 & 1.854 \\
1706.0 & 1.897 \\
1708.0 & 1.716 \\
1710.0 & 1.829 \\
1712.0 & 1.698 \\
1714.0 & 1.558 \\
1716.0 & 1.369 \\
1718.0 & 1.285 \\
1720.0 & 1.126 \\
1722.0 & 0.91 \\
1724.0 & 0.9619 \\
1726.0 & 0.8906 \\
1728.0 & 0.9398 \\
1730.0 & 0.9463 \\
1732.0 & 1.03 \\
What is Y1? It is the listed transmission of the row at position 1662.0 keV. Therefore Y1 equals 1.451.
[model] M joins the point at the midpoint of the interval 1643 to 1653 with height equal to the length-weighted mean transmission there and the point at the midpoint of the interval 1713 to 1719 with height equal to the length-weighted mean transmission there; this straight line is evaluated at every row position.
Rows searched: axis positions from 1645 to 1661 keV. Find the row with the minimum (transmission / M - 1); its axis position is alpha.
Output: 1646.0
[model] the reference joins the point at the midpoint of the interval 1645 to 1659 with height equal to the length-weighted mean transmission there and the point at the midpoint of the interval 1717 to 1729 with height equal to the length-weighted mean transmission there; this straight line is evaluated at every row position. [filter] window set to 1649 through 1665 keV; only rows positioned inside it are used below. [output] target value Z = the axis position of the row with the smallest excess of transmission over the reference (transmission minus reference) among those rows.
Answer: 1656.0 keV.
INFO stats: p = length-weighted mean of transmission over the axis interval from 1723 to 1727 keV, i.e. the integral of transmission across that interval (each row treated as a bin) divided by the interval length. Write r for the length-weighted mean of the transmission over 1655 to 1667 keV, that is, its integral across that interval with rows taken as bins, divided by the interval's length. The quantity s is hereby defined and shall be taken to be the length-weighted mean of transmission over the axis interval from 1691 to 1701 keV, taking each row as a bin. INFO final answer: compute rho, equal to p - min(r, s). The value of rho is -0.6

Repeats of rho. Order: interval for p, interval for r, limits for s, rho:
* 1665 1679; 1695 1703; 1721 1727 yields 0.8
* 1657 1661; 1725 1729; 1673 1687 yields 0.6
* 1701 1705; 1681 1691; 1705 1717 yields 0.1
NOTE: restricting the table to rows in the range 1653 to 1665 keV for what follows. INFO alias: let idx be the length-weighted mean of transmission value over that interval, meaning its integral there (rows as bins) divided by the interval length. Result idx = 1.52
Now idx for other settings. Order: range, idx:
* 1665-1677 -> 1.69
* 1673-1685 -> 1.70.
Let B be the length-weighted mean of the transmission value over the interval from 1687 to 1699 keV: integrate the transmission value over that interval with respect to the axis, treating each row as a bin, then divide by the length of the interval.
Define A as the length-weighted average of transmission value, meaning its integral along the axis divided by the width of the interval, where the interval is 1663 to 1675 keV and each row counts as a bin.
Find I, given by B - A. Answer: 0.1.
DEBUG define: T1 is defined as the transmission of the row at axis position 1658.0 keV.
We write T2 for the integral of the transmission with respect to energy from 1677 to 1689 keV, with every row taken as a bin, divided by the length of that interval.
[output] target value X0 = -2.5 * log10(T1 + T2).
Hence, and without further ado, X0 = -1.27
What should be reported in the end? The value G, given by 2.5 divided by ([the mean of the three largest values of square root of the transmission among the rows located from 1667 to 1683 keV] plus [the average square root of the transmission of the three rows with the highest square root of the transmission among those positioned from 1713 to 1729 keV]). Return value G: 1.000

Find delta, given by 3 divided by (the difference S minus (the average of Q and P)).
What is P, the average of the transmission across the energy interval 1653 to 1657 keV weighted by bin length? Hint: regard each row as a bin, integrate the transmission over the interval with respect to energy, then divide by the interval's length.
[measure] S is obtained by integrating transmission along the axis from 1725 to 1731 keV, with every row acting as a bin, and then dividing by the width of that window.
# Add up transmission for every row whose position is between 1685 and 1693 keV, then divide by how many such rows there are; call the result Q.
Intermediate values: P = 1.49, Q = 1.77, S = 0.93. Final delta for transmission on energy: -4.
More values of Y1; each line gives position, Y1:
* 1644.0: 1.562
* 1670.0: 1.662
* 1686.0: 1.843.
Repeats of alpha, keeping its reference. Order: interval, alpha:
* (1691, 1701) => 1694.0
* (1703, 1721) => 1720.0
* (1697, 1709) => 1708.0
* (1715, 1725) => 1722.0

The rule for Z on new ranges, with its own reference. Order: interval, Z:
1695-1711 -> 1696.0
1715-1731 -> 1722.0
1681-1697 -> 1690.0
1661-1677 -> 1662.0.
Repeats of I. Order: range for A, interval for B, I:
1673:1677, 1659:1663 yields -0.2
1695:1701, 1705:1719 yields -0.1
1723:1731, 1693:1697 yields 0.8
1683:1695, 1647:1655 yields -0.2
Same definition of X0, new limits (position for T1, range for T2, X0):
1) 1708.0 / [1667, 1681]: -1.33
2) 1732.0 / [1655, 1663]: -1.01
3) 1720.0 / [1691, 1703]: -1.15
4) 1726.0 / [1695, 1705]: -1.07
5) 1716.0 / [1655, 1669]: -1.17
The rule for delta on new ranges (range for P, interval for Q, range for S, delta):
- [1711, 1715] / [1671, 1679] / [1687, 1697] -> 46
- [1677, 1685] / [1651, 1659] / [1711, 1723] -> -10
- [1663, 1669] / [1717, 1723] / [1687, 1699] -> 9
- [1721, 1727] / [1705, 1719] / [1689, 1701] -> 6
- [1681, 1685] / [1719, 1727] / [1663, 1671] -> 10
